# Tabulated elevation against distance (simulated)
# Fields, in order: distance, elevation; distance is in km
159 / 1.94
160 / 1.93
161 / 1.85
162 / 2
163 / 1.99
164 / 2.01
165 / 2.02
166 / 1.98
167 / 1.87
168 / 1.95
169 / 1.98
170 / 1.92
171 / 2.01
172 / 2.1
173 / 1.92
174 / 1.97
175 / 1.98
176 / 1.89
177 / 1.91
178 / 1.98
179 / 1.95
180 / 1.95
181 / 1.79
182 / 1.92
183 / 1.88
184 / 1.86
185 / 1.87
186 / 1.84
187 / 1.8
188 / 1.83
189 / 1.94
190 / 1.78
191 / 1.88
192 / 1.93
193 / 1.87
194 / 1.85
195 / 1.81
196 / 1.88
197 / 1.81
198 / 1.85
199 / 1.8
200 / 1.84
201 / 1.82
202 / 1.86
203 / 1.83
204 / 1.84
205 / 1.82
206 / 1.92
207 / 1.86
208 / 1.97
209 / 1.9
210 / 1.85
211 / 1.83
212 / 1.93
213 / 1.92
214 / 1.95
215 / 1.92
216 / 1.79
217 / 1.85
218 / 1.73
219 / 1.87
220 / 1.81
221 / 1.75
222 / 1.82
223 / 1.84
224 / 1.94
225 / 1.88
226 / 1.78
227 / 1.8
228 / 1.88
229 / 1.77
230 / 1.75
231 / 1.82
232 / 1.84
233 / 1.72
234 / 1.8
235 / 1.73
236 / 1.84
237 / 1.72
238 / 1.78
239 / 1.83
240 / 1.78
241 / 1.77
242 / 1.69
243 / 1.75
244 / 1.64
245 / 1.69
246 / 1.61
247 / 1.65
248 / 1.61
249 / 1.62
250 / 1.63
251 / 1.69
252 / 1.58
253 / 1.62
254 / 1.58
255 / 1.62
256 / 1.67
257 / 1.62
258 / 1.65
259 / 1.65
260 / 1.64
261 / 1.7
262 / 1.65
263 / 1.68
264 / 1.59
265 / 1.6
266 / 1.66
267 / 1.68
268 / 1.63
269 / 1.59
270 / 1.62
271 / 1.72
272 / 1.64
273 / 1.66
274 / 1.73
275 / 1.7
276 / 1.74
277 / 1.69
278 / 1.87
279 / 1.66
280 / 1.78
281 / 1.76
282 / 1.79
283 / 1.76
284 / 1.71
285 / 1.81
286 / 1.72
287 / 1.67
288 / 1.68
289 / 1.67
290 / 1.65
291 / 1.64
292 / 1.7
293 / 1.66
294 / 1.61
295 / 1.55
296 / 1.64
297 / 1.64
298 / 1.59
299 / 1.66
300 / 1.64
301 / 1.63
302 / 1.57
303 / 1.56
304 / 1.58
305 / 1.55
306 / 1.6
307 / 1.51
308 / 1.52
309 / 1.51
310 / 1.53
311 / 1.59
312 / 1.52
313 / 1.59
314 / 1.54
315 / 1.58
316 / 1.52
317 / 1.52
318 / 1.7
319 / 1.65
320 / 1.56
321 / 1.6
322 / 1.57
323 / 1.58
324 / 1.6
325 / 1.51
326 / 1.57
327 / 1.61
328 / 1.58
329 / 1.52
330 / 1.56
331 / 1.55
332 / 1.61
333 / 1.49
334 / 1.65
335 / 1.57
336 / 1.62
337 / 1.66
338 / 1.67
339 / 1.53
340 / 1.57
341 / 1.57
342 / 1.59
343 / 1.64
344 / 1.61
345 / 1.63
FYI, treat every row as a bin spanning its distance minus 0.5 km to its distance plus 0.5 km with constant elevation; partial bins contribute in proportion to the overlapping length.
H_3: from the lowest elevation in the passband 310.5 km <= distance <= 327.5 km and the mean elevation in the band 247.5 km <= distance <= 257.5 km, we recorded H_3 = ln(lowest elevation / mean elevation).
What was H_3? -0.073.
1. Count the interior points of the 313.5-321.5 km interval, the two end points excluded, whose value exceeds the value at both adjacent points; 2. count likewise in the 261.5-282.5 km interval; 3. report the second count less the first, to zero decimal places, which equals 5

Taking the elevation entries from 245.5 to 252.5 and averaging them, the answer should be 1.63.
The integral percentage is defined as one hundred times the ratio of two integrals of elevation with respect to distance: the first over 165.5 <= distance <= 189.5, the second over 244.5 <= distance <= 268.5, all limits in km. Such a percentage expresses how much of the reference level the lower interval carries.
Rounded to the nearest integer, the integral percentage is 117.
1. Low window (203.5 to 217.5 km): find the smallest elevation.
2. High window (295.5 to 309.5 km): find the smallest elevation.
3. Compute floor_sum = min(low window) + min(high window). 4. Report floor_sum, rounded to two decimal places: 3.30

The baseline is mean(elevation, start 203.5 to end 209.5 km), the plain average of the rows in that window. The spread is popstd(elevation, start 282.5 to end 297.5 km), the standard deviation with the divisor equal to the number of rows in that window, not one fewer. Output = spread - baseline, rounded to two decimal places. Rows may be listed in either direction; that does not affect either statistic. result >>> -1.83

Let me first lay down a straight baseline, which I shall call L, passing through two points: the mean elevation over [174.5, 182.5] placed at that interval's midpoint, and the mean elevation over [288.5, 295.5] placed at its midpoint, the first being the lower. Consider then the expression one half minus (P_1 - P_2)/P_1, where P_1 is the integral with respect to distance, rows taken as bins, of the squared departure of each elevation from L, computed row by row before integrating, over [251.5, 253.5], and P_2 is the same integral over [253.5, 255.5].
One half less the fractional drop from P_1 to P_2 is 0.4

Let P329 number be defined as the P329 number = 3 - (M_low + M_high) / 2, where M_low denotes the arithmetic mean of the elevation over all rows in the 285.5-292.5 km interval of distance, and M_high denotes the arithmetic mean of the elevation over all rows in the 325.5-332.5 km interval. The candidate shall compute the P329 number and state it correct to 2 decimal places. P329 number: 1.38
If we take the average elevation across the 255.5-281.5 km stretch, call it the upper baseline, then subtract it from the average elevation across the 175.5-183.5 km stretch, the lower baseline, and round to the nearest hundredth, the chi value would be 0.23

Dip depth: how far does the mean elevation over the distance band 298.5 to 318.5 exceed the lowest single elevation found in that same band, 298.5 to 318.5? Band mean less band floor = 0.06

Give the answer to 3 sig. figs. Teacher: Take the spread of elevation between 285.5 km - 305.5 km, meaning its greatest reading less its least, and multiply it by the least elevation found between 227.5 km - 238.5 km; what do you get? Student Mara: 0.292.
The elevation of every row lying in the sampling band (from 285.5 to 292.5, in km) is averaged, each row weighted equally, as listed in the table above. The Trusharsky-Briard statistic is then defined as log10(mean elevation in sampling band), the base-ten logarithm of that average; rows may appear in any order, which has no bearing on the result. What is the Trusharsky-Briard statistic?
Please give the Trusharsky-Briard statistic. 0.224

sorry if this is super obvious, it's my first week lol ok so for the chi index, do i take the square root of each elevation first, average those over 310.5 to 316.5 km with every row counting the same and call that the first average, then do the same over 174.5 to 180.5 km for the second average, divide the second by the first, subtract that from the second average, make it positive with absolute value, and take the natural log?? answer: -1.28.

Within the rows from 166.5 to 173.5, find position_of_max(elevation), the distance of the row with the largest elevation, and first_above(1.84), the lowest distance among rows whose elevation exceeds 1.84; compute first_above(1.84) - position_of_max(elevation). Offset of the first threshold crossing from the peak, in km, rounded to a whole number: -5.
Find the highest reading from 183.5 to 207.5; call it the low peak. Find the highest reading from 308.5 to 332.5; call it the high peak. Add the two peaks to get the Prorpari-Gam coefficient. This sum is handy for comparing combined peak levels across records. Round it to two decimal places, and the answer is 3.64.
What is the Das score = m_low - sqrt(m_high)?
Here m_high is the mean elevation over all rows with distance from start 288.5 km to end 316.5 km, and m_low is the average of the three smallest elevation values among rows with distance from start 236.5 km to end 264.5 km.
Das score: 0.32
